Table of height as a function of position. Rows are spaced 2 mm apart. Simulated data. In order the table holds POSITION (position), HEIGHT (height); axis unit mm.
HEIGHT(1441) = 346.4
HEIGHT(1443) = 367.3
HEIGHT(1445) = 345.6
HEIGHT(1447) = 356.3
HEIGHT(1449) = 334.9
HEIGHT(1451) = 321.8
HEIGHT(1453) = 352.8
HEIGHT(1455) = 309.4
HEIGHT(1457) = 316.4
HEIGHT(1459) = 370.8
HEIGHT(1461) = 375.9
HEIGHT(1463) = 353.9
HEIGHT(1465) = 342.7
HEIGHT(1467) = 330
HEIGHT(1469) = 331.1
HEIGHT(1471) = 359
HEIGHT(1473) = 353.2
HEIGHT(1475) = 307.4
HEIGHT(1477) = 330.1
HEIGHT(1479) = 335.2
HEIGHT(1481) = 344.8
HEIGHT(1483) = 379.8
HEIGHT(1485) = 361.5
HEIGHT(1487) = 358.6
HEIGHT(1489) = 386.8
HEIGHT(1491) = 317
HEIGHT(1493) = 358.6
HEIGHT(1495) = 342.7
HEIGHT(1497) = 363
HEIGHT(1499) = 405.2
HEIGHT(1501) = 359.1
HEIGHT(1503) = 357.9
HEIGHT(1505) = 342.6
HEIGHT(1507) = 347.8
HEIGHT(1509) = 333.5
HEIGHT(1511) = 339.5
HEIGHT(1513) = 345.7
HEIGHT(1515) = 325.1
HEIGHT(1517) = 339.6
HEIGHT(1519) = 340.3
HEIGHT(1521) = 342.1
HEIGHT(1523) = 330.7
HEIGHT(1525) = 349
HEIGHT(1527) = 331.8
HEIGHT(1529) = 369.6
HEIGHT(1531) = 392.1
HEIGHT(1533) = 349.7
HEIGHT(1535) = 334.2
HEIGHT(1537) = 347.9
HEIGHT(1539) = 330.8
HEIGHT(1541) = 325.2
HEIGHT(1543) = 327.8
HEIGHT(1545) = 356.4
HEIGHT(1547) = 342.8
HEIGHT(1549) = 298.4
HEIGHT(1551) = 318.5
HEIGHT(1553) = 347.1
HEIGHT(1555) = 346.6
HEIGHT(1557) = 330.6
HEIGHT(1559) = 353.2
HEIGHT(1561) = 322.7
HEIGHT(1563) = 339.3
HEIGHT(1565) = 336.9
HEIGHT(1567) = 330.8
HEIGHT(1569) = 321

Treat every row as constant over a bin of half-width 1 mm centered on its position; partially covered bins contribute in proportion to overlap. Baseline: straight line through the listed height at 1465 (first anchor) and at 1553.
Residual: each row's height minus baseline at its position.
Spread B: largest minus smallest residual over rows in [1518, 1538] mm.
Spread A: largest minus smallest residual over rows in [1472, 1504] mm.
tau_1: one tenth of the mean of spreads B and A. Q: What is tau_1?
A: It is 7.9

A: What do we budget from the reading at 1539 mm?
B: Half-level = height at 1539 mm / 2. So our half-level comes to 165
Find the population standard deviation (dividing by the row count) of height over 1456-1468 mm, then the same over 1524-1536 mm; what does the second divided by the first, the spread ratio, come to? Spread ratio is 0.99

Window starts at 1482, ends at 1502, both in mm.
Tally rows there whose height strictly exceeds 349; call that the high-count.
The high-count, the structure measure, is 8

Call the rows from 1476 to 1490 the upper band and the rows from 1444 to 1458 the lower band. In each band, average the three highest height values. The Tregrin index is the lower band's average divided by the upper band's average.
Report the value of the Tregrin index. 0.93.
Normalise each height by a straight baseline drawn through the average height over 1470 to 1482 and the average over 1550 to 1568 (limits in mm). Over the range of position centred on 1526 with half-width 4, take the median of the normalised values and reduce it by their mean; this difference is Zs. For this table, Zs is -0.014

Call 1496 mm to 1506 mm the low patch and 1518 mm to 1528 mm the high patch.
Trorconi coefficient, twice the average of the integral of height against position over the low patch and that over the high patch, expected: 7043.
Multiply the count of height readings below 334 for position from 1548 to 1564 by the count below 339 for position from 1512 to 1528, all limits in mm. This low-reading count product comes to 12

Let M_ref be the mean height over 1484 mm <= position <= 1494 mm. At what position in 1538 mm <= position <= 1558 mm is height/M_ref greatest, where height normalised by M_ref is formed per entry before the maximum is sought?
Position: 1545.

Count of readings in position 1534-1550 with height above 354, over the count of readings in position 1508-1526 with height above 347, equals 1.0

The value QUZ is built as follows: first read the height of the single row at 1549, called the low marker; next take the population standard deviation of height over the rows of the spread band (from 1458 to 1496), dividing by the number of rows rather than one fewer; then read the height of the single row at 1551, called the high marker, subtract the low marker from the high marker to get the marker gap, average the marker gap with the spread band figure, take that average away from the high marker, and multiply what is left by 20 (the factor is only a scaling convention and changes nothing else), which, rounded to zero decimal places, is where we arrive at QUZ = 5962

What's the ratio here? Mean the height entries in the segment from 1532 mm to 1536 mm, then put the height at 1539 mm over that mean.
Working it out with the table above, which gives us 0.97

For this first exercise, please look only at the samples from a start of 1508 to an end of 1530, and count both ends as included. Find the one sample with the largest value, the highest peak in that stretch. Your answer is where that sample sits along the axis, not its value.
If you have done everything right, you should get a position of 1529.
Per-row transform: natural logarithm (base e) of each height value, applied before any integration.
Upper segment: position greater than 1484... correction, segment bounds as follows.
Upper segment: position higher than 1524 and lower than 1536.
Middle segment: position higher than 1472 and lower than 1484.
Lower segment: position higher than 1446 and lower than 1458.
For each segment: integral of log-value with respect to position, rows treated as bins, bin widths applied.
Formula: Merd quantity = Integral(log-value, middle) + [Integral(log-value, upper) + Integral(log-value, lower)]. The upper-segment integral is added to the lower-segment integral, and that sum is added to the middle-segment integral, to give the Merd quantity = 210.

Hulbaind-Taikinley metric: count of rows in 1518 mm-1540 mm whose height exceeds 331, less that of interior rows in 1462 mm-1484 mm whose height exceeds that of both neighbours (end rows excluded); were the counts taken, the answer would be 8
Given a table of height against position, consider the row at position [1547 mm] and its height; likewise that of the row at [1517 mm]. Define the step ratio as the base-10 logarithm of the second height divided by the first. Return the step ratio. -0.004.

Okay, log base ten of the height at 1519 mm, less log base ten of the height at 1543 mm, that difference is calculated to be 0.016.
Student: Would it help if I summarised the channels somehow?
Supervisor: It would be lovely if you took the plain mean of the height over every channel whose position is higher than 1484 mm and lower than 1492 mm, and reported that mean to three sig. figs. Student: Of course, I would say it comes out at 356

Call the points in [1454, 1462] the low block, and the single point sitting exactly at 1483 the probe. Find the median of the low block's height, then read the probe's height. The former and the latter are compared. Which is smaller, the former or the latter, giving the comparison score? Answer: 344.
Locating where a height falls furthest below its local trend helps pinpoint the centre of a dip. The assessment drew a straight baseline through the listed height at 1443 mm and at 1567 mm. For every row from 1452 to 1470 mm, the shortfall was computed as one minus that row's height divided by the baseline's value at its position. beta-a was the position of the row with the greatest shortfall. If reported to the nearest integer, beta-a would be 1455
